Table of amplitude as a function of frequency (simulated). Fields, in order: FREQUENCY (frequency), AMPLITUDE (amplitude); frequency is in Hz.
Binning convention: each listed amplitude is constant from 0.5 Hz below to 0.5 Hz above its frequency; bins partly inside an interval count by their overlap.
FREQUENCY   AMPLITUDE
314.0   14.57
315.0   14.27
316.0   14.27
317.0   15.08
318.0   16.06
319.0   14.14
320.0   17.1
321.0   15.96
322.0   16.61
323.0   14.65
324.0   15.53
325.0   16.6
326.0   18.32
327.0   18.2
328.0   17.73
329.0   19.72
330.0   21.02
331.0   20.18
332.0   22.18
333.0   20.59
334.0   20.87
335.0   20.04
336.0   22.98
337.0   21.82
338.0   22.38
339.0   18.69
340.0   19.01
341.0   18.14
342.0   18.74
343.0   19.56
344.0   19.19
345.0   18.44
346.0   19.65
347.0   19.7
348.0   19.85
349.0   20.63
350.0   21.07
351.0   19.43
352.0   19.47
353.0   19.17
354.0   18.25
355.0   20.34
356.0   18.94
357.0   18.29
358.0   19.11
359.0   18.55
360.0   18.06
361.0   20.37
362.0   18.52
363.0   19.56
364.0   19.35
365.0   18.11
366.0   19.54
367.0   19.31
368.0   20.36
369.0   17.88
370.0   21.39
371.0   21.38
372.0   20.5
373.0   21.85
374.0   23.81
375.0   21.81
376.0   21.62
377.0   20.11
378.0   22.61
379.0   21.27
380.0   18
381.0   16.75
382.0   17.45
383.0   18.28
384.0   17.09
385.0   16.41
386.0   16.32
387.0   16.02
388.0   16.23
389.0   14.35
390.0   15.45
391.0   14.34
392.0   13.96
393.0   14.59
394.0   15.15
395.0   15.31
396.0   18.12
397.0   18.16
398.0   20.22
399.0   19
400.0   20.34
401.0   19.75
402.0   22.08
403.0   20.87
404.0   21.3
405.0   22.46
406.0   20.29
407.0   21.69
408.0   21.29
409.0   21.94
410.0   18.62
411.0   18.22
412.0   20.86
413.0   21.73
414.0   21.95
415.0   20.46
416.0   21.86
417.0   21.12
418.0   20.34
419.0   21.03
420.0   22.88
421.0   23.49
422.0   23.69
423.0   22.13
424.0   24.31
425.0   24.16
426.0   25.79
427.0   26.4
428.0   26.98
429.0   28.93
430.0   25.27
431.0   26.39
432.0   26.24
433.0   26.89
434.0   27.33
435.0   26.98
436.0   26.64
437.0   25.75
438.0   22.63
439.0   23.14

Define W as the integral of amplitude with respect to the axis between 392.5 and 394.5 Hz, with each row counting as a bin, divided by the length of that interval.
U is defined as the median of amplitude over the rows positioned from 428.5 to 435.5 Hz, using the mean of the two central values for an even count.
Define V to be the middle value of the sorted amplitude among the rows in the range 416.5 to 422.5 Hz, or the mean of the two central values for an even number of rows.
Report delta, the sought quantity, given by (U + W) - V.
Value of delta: 20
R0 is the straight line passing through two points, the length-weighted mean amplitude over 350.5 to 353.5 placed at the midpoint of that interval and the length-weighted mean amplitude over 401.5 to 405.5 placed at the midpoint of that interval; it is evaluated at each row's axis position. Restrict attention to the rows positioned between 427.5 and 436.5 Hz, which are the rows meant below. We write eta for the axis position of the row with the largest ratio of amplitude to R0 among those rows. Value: 429.0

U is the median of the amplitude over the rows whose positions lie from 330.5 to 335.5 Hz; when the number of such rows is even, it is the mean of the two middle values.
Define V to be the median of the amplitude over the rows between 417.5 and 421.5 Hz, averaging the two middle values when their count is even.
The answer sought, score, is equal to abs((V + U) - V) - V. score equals -1.4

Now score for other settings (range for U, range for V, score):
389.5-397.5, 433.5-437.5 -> -11.6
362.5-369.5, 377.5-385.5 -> 1.6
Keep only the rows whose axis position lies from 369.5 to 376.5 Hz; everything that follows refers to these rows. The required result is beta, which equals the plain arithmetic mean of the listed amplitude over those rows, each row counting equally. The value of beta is 21.8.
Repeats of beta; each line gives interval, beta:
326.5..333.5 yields 19.9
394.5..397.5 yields 17.2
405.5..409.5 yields 21.3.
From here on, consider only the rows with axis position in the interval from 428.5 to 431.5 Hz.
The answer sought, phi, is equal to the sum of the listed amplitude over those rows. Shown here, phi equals 81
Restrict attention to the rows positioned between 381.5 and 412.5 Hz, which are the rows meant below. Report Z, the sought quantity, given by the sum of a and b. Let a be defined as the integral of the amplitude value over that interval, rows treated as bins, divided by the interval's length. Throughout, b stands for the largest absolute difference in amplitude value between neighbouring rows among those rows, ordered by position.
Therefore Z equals 21.6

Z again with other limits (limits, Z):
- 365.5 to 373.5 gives 23.8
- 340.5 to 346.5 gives 20.2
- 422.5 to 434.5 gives 29.6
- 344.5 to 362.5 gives 21.6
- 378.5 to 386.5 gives 21.0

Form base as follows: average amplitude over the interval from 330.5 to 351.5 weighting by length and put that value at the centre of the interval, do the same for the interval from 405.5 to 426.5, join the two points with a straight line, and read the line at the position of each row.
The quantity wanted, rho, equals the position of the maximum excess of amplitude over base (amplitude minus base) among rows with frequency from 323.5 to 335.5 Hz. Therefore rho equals 332.0 Hz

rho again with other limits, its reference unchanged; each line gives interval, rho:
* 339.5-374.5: 374.0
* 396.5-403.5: 402.0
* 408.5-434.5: 429.0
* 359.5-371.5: 370.0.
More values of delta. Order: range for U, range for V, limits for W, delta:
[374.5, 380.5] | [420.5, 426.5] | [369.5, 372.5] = 19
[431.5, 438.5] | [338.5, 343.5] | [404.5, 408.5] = 29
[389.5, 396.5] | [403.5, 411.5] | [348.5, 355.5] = 14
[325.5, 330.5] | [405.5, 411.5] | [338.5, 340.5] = 16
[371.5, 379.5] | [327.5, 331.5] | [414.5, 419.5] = 23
